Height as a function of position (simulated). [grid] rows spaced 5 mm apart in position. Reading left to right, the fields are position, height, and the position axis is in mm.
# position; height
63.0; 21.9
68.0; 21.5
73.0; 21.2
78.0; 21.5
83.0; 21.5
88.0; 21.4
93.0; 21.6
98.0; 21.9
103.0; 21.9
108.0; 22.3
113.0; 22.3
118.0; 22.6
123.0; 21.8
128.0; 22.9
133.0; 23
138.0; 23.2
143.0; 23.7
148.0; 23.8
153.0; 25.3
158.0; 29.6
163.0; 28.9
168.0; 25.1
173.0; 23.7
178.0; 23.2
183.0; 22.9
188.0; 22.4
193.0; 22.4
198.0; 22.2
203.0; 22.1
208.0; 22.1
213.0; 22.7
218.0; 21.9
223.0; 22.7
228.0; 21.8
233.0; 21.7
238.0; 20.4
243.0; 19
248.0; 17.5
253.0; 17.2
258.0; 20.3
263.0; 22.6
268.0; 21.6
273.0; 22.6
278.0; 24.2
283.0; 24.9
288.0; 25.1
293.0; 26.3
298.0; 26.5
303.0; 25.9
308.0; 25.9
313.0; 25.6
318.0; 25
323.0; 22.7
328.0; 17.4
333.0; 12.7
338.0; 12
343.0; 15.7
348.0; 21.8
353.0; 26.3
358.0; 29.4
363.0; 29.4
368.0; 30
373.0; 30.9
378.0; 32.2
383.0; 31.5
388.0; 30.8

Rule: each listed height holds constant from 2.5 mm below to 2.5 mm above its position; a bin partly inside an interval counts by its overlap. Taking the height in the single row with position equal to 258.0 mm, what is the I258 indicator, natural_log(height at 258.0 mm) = 3.01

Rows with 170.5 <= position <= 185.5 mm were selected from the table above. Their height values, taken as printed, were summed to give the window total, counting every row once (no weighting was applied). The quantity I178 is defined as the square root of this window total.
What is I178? 8.4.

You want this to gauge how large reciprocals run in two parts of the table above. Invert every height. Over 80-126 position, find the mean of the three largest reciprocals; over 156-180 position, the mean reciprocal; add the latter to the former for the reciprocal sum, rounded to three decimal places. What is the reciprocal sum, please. 0.085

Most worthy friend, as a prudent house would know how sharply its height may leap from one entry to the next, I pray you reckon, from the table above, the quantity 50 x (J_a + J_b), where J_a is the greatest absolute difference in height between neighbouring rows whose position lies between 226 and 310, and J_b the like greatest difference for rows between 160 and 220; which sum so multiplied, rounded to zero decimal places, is 345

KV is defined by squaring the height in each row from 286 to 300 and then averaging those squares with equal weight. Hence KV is 675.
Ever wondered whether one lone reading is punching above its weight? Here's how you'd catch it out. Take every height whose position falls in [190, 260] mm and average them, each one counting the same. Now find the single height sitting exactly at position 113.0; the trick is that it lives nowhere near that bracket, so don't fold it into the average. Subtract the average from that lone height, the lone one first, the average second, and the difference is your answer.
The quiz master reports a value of 1.3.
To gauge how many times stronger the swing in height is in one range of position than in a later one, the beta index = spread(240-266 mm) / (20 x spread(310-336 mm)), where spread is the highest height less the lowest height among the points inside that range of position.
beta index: 0.02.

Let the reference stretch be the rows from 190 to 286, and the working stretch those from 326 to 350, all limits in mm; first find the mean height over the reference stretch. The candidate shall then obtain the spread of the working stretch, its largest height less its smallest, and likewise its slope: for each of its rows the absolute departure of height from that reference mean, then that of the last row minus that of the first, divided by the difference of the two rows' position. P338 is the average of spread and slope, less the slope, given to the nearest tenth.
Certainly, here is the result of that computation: 5.0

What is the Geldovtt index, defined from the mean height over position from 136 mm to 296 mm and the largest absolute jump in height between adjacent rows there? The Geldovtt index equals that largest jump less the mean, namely -18.6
